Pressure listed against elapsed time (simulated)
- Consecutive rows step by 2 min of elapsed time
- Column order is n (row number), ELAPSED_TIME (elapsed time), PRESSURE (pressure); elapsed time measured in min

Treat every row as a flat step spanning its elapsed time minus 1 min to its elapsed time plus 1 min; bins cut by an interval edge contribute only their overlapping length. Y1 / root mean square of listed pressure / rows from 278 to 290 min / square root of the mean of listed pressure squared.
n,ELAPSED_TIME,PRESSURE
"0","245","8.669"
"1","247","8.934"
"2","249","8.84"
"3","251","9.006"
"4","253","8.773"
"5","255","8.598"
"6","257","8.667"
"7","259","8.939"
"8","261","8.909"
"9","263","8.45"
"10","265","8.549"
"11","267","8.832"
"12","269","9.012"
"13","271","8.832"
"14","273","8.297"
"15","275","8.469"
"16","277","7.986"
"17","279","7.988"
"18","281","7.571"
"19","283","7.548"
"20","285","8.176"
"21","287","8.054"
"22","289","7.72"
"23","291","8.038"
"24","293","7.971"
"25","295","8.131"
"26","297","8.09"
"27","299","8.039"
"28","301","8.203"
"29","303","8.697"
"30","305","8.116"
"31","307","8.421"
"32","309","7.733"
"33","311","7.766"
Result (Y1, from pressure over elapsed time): 7.8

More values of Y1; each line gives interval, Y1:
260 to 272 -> 8.8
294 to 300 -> 8.1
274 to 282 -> 8.0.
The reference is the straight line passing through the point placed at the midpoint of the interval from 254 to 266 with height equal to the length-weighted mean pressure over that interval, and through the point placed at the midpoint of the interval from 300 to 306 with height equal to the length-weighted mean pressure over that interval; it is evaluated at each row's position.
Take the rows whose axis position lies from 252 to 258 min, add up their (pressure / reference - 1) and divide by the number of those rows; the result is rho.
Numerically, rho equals -0.01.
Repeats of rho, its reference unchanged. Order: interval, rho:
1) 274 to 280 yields -0.05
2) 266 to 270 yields 0.03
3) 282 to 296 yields -0.06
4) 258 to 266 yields 0.00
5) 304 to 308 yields -0.01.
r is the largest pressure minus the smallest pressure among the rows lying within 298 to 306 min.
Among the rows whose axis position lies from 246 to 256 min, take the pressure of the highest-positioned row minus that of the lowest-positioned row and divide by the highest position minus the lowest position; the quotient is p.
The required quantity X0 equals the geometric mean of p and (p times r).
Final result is 0.034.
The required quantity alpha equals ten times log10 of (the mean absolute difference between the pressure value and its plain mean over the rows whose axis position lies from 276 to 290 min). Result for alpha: -6.7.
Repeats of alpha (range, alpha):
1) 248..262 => -9.2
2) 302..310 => -5.0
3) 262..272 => -7.2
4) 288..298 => -9.4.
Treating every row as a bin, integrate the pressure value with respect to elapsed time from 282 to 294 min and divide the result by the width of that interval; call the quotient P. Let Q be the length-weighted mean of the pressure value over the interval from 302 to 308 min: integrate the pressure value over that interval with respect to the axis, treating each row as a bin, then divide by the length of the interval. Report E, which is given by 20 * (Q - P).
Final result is 9.9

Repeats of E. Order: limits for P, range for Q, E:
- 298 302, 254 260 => 12.3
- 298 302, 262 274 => 10.8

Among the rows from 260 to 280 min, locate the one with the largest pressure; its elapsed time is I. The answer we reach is 269 min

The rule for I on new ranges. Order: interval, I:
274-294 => 275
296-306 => 303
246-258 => 251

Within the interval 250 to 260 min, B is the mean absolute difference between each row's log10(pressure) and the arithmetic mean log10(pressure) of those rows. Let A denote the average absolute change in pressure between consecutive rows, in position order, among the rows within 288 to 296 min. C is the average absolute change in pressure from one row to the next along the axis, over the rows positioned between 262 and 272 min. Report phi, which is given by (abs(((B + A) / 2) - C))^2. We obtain 0.008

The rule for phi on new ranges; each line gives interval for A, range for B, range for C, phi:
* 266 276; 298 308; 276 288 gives 0.010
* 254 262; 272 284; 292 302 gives 0.001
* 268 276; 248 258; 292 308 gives 0.011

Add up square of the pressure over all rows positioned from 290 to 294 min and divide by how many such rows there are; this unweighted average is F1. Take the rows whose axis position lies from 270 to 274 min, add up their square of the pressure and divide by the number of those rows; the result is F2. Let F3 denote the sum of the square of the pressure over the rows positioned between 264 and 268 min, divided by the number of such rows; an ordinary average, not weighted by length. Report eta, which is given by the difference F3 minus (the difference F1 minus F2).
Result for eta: 85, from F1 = 64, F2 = 73.4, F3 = 75.5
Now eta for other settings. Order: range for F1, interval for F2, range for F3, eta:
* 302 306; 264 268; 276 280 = 69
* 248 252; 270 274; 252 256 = 69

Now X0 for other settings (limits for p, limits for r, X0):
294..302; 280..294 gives 0.010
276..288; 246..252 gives 0.003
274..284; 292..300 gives 0.046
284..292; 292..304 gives 0.020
